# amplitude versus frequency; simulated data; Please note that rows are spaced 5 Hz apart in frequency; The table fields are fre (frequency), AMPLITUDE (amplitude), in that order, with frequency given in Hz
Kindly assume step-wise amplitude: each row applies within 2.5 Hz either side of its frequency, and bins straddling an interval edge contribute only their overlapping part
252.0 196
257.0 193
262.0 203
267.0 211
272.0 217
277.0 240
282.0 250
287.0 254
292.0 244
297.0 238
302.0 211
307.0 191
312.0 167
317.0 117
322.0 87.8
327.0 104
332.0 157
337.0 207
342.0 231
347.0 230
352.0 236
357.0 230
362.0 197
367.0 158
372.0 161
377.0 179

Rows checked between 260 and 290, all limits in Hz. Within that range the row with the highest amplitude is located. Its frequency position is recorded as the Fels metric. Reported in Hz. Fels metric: 287.0 Hz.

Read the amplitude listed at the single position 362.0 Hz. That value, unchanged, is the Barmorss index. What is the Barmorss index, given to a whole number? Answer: 197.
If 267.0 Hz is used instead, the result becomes 211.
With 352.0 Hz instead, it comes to 236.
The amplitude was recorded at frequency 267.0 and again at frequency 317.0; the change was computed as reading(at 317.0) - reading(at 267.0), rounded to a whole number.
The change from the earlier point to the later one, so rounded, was -94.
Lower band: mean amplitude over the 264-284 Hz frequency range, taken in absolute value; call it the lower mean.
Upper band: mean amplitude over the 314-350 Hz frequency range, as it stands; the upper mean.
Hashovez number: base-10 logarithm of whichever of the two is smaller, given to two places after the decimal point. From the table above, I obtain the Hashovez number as 2.21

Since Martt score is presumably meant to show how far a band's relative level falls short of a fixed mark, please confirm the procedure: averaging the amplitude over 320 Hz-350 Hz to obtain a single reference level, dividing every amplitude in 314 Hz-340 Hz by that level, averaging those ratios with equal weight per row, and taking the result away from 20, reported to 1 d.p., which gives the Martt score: 19.2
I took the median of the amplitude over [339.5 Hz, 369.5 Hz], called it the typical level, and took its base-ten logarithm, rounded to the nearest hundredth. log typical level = 2.36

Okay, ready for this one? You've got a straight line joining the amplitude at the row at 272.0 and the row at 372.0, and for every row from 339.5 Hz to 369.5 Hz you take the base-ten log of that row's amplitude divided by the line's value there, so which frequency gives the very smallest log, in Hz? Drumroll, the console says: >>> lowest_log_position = 367.0 Hz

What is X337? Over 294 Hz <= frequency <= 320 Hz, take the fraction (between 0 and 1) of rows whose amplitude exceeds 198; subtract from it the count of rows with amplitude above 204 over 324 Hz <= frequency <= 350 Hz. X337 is -2.6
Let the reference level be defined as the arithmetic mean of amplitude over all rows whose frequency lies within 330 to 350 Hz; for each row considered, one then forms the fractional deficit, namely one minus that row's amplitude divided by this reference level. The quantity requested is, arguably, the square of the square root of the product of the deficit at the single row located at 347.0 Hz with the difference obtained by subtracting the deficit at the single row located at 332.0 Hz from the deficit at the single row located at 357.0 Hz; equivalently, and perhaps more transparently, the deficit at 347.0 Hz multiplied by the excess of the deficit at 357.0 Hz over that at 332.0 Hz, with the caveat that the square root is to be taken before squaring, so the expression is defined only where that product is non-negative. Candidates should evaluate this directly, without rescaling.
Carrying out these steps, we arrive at 0.04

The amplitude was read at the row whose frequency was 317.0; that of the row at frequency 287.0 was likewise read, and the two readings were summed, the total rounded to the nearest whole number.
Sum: 371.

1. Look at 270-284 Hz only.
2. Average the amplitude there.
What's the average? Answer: 236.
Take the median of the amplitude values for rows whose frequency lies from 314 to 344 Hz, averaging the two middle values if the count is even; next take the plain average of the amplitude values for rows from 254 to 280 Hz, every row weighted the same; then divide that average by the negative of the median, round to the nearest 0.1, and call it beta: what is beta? -1.6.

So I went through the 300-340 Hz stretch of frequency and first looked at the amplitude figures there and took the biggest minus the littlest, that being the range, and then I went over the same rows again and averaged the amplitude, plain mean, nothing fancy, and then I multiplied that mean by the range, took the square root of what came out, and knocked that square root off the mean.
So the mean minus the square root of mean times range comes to 17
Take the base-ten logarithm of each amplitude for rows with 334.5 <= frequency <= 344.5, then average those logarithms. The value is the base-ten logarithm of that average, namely 0.369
